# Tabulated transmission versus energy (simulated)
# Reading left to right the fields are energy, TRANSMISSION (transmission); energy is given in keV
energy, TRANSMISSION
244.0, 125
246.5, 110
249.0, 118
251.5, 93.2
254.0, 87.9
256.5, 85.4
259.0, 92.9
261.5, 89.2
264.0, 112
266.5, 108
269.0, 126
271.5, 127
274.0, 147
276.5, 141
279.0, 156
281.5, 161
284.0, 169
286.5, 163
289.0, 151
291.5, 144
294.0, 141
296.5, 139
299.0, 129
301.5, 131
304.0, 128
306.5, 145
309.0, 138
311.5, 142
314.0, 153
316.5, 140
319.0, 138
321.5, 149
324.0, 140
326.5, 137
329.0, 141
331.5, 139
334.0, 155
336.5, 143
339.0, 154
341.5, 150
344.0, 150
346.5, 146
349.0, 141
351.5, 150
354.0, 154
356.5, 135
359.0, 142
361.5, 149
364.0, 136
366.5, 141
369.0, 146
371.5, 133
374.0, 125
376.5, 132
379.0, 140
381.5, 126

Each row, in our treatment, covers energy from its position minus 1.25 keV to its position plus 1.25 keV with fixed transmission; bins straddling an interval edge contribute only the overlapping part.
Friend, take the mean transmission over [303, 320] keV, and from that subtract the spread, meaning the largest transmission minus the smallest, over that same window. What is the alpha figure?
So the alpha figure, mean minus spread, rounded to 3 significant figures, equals 116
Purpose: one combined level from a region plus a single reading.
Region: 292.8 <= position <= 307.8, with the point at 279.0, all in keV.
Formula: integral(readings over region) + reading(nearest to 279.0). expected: 2188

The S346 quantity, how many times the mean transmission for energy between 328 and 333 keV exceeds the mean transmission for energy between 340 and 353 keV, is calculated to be 0.95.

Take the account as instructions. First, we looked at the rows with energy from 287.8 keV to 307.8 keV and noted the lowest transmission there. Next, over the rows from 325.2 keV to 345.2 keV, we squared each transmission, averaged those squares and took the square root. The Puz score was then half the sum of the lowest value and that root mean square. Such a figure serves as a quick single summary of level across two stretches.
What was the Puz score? 137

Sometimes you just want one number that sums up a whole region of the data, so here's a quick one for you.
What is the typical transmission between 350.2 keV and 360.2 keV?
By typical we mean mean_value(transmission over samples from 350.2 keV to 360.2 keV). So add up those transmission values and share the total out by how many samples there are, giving 145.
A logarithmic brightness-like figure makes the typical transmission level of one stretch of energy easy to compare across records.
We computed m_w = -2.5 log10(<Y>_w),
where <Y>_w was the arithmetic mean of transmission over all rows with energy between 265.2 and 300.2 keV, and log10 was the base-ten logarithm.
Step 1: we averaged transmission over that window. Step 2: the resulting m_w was -5.39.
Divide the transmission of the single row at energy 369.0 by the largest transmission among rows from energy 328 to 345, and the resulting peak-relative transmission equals 0.94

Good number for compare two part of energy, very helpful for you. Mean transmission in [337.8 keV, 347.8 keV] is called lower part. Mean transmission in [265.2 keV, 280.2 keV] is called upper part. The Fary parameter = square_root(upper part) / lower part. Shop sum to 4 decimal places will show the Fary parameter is 0.0772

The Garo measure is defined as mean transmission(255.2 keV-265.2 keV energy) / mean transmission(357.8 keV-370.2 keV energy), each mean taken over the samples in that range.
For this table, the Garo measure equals 0.66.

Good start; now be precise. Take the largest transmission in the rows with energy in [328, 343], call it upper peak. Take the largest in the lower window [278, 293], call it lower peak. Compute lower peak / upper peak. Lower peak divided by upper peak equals 1.09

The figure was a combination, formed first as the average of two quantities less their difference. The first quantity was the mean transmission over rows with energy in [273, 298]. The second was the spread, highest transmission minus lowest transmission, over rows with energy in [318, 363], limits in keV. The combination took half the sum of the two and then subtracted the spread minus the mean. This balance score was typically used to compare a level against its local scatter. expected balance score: 217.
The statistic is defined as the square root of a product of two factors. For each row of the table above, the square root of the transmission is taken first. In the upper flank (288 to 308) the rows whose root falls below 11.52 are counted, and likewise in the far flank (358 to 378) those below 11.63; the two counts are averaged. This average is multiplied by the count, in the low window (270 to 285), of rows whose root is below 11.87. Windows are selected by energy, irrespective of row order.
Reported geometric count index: 1.7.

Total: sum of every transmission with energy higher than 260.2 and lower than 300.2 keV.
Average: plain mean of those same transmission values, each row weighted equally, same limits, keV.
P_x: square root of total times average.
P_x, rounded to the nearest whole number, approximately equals 551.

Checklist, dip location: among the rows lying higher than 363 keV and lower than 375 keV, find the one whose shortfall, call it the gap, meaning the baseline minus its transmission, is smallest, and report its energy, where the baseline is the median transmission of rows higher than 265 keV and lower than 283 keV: 369.0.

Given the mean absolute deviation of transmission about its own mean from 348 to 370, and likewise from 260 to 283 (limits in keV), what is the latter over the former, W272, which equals 3.61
